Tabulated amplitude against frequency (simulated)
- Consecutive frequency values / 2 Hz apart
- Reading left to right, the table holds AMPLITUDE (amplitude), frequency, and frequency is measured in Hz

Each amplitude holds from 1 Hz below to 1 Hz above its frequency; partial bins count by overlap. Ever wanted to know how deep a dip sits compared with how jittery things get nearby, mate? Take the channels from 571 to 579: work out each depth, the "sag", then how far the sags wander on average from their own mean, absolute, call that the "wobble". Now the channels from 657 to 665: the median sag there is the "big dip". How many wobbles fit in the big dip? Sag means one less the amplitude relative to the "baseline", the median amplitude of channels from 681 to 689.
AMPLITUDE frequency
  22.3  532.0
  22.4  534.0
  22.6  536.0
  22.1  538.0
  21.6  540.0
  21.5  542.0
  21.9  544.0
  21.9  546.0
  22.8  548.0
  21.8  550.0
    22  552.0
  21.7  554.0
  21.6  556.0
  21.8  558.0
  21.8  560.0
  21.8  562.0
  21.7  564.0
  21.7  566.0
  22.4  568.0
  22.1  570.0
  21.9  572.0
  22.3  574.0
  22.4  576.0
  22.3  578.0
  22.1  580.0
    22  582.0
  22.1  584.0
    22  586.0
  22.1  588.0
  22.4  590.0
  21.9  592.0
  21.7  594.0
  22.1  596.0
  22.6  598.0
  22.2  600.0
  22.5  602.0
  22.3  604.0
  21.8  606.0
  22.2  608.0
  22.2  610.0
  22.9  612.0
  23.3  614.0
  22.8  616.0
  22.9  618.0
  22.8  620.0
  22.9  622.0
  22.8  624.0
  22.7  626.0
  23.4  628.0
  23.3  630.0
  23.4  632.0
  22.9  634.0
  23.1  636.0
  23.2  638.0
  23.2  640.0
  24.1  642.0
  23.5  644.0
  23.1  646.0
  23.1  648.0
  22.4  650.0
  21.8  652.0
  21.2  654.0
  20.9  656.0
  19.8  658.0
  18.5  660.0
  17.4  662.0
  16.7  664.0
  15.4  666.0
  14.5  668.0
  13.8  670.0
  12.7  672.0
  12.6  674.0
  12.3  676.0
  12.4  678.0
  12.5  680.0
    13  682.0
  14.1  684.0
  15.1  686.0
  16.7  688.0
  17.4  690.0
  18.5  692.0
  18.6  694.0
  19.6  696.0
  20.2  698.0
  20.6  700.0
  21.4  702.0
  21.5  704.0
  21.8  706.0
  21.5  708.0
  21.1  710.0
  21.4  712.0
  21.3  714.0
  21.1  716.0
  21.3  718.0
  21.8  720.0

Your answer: -21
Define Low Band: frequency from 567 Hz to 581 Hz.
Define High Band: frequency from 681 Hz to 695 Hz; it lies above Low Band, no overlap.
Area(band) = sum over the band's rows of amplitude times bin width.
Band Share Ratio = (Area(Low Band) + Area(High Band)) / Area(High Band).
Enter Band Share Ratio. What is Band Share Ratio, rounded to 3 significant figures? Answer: 2.37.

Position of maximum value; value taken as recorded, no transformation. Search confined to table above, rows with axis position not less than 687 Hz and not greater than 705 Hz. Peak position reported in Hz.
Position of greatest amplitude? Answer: 704.0 Hz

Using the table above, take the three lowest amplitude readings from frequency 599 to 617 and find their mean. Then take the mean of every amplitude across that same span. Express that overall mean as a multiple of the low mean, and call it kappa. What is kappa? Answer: 1.02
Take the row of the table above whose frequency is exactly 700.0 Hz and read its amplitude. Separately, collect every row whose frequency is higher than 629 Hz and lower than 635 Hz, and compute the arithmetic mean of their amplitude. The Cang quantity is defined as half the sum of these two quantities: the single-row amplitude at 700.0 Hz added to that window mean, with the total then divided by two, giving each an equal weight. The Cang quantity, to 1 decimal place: 21.9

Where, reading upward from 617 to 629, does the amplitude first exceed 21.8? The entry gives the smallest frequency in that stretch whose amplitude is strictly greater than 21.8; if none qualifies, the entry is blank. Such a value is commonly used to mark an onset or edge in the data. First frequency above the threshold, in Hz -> 618.0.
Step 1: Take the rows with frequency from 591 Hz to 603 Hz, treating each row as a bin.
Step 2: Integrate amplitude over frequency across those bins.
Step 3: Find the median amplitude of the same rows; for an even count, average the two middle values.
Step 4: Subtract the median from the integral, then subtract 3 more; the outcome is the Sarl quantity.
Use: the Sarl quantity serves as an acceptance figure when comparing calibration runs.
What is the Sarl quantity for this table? 241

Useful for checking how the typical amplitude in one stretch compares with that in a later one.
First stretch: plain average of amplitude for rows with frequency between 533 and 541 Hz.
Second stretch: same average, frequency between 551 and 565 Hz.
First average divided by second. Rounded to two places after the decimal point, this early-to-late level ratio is 1.02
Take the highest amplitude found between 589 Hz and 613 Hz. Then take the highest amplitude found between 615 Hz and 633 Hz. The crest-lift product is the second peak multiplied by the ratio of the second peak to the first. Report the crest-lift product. 23.9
